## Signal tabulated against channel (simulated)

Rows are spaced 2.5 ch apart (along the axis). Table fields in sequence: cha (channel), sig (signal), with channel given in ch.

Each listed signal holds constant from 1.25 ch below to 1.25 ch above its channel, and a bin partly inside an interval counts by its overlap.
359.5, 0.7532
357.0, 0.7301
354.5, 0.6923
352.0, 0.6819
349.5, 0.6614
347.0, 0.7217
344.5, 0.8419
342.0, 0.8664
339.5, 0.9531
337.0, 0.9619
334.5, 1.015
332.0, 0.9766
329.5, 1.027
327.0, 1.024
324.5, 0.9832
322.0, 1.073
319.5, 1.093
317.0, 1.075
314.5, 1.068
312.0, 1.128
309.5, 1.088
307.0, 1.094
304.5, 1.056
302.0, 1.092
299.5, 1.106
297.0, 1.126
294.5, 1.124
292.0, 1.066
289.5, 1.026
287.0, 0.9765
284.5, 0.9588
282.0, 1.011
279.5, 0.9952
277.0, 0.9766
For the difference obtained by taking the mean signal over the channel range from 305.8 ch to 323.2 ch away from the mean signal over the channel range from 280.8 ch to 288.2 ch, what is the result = -0.11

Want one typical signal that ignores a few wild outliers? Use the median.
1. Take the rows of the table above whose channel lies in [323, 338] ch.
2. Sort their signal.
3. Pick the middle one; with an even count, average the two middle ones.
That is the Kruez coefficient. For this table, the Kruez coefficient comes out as 1.00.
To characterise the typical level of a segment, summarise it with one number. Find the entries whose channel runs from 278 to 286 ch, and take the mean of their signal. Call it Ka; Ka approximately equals 0.99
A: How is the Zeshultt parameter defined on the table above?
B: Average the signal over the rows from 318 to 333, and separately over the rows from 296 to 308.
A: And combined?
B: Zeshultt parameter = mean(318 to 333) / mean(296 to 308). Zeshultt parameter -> 0.94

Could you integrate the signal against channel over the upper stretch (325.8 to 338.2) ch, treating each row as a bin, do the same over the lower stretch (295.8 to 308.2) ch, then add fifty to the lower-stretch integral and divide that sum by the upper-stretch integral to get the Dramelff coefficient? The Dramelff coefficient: 5.1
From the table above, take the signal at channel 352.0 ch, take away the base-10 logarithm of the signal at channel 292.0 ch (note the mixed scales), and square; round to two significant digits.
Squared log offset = 0.43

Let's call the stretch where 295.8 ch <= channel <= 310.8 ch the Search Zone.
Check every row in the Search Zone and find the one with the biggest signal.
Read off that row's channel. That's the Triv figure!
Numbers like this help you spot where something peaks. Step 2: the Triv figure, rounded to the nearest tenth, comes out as 297.0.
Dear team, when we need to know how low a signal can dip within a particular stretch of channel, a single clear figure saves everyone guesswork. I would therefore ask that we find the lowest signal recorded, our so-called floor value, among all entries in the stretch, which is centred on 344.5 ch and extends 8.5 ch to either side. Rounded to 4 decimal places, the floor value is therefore 0.6614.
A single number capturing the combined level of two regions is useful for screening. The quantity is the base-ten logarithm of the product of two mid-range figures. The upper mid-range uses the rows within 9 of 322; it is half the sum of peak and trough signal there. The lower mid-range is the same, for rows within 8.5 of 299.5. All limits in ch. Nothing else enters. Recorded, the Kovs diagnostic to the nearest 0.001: 0.054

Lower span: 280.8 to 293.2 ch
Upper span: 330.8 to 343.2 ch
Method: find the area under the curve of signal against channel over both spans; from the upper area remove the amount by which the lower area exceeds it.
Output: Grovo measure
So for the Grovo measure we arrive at 11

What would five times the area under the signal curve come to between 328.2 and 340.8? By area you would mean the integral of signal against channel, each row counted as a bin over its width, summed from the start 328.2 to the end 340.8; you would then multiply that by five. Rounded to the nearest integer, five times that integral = 62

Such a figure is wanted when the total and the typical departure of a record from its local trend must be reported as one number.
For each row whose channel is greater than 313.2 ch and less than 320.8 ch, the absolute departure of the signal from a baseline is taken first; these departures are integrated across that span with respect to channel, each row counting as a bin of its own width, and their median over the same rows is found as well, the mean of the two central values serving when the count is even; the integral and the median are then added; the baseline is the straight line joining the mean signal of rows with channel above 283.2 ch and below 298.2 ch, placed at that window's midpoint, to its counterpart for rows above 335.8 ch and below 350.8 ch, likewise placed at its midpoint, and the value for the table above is 1.2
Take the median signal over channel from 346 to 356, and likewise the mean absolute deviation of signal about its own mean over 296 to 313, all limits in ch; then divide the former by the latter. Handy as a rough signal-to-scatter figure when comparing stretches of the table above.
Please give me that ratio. 37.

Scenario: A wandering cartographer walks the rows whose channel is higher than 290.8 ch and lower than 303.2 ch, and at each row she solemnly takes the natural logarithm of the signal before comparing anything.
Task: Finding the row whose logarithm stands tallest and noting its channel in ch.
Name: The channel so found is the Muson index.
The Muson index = 297.0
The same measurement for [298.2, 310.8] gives 299.5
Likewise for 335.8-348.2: 337.0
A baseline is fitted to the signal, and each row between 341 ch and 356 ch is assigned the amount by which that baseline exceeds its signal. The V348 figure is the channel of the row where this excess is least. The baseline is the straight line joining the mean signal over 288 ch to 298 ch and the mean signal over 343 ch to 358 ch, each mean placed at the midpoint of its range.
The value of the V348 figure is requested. 342.0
